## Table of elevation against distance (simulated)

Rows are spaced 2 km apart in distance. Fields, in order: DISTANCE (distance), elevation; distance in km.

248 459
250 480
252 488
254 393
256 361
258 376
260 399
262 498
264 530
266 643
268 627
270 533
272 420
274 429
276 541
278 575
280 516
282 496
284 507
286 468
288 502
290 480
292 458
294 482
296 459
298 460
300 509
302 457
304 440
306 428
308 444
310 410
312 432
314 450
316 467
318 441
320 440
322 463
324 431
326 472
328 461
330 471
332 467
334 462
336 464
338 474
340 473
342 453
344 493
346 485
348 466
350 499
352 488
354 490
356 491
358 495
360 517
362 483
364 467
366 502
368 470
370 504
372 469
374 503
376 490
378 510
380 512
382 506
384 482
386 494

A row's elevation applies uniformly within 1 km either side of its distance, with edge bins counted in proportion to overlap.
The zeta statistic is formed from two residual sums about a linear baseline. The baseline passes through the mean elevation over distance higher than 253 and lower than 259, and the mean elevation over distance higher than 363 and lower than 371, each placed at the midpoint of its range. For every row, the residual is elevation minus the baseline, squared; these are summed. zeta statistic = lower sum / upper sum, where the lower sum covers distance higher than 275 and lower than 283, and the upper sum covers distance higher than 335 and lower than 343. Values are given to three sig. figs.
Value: 121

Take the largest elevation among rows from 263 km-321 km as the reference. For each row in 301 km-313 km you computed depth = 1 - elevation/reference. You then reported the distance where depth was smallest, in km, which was 302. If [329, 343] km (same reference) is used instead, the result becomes 338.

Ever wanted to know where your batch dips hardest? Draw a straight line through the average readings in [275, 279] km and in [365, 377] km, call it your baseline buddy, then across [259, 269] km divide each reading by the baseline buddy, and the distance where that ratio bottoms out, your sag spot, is 260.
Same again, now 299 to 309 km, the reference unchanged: 306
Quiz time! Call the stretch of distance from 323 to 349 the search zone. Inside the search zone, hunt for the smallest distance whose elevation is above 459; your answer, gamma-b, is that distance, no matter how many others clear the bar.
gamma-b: 326 km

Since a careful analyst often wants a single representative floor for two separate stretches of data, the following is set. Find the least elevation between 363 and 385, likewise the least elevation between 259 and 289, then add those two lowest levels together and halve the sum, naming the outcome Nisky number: 433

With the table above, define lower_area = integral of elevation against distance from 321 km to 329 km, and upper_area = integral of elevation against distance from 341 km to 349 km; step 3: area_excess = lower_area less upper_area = -140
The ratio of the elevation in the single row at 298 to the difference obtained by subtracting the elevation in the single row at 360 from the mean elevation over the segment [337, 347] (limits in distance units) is -11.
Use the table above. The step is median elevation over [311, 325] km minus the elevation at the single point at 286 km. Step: -27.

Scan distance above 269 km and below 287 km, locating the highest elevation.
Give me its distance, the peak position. 278 km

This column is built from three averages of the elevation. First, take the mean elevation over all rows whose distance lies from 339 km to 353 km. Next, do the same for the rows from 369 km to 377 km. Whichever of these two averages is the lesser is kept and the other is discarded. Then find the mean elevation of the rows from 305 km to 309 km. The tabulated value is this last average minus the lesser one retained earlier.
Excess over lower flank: -44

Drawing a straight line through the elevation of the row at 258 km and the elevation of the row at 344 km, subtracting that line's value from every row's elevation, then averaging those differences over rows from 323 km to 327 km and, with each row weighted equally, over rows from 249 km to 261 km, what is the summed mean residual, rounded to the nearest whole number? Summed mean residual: 29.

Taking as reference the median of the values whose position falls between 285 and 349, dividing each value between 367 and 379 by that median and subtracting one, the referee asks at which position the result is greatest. 378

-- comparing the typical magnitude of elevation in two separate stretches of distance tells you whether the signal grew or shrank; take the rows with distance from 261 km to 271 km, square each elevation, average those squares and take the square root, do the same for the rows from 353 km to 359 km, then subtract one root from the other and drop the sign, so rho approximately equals 77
